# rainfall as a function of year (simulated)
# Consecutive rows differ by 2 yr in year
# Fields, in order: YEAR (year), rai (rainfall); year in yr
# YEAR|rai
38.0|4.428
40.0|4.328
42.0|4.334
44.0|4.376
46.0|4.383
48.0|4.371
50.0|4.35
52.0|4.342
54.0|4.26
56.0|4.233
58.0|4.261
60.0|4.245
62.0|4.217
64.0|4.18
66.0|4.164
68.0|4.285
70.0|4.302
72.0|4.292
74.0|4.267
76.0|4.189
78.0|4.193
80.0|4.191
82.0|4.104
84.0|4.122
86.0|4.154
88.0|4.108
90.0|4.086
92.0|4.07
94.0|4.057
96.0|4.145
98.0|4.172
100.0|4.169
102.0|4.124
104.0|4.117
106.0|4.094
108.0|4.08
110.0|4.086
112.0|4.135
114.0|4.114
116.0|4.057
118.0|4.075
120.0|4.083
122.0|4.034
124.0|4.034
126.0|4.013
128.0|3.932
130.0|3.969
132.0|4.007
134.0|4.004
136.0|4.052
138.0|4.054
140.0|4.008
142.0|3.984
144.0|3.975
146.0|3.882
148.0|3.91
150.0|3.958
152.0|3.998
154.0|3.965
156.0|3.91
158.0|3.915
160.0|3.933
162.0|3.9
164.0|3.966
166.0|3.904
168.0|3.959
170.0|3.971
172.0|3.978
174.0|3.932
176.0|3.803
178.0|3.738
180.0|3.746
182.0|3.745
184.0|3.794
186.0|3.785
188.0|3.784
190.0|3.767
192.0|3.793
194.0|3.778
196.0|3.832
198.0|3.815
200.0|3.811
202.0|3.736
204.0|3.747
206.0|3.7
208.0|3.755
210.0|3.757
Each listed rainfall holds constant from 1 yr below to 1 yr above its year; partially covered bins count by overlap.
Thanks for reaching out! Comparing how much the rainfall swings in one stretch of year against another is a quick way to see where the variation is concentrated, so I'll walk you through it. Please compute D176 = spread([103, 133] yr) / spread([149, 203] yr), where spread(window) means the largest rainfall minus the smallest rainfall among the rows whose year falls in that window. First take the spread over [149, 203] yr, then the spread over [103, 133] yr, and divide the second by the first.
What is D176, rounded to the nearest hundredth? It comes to 0.77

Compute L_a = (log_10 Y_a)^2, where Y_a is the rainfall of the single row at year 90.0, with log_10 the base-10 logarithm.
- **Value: 0.374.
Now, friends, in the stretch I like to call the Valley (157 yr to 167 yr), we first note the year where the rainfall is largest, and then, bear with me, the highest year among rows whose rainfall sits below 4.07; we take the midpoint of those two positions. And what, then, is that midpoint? 165 yr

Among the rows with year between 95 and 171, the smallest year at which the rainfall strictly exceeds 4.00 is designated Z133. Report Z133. 96.0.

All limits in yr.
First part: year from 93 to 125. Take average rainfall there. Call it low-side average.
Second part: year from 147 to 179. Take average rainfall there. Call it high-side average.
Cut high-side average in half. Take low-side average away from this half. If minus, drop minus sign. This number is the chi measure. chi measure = 2.14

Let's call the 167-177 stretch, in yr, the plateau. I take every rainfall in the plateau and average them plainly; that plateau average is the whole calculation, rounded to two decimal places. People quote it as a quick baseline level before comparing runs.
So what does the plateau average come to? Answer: 3.93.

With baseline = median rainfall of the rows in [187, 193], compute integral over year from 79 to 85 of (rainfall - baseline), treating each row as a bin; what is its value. 2.1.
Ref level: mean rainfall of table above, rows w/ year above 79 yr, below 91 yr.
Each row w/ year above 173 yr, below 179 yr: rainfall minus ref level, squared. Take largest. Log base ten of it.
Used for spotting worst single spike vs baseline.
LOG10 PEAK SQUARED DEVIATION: -0.8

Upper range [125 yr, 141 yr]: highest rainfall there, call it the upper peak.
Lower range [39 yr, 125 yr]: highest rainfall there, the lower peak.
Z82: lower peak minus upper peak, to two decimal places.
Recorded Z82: 0.33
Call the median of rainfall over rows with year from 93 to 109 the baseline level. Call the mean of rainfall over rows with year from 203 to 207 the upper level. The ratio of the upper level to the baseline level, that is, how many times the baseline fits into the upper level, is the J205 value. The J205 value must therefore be 0.904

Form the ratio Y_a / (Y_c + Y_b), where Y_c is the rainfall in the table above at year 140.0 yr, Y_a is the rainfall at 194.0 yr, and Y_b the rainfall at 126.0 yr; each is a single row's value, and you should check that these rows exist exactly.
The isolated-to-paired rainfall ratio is 0.471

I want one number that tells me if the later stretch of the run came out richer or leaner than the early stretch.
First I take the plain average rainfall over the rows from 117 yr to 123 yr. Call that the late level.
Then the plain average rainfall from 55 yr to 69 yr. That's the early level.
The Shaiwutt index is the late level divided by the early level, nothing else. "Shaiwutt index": 0.96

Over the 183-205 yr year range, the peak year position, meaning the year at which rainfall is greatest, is 196.0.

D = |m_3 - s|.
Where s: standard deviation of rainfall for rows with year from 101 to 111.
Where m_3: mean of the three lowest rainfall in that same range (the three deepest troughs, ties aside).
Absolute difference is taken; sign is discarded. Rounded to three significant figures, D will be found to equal 4.07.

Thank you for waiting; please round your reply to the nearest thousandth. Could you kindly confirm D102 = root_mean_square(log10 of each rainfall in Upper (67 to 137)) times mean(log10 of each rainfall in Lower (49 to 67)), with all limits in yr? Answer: 0.386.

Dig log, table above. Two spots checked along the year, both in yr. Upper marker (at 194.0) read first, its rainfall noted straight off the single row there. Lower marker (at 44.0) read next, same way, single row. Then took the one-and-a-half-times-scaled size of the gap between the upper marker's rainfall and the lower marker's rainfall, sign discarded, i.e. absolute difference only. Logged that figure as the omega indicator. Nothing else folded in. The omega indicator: 0.90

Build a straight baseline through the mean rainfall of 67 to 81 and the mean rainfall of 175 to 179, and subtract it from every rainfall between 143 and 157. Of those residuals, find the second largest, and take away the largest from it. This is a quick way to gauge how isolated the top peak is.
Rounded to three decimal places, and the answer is -0.024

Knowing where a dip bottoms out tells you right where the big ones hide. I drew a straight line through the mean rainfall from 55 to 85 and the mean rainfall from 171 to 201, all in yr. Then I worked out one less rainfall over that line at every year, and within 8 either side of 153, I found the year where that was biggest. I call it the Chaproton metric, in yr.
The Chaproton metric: 146.0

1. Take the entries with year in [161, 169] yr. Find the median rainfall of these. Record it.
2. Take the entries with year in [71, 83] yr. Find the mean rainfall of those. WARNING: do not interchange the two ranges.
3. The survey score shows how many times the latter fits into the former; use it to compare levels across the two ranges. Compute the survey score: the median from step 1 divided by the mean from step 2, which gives 0.935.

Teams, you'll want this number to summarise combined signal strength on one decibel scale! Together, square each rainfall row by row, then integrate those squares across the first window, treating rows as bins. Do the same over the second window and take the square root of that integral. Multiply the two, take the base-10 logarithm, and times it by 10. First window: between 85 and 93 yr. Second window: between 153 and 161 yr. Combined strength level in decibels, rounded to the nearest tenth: 31.8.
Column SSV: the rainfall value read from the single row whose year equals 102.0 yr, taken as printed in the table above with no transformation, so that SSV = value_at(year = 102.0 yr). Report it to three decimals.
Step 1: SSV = 4.124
